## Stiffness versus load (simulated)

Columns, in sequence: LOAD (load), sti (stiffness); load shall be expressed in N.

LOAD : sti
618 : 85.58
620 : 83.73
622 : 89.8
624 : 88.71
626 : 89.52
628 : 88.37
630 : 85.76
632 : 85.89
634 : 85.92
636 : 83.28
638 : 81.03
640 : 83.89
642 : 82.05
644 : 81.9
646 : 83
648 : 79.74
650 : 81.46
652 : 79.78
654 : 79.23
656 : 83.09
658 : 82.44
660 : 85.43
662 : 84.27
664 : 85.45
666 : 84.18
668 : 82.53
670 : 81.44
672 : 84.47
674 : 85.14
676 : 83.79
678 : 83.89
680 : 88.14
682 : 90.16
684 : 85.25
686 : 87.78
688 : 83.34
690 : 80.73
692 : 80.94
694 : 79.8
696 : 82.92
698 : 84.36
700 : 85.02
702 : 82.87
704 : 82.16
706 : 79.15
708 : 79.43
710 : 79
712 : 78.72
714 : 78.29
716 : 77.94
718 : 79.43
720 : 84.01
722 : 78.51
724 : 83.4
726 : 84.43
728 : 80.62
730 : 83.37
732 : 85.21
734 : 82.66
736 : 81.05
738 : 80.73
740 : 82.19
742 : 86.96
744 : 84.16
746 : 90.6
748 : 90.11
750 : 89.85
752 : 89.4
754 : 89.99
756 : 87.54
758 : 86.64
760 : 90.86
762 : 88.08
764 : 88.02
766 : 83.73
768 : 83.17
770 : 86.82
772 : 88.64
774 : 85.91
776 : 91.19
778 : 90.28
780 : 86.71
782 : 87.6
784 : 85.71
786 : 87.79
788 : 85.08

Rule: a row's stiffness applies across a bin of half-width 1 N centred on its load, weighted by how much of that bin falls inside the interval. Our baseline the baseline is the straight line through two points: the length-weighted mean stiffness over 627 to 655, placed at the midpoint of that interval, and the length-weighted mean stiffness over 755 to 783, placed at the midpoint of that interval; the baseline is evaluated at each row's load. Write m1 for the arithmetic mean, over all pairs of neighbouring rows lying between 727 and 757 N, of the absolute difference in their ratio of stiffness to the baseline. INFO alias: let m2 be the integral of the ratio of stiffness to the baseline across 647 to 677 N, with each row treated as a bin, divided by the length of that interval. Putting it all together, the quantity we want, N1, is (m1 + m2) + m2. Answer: 2.00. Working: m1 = 0.024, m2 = 0.99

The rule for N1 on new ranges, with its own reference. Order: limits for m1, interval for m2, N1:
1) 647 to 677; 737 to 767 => 2.03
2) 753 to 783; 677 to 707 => 2.00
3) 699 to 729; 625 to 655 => 2.04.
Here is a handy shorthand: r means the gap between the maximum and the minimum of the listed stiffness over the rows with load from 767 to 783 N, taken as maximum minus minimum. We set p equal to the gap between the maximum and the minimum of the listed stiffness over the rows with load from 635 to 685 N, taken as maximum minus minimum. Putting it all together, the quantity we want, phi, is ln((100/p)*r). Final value 4.30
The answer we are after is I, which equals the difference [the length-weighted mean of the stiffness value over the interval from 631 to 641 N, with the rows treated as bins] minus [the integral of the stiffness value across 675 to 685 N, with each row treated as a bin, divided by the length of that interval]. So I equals -2.2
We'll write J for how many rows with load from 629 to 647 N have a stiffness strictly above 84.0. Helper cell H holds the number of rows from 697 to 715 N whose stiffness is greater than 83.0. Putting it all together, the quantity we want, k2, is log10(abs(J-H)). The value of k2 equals 0.0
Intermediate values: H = 2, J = 3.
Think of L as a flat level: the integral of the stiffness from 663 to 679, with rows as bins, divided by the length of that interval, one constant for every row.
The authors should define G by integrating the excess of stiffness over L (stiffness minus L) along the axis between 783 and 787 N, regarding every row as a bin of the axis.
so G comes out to 12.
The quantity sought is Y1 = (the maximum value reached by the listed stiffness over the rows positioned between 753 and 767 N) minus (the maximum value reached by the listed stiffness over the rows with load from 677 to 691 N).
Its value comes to 1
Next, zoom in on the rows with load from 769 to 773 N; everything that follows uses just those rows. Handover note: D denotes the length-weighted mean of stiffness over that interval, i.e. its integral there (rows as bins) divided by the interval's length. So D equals 88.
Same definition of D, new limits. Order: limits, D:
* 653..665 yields 83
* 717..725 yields 81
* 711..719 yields 79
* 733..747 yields 84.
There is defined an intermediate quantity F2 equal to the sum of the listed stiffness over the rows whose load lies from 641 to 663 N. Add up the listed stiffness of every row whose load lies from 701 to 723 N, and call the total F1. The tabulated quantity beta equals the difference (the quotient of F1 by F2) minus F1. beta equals -879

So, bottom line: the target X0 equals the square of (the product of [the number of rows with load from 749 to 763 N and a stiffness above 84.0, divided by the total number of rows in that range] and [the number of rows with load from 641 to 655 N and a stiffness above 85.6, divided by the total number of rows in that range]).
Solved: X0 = 0.00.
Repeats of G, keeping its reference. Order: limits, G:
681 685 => 15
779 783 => 13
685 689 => 7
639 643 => -4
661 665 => 4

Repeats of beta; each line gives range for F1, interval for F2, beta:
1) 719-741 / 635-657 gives -905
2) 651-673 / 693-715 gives -911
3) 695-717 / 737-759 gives -889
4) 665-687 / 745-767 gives -936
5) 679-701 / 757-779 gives -927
